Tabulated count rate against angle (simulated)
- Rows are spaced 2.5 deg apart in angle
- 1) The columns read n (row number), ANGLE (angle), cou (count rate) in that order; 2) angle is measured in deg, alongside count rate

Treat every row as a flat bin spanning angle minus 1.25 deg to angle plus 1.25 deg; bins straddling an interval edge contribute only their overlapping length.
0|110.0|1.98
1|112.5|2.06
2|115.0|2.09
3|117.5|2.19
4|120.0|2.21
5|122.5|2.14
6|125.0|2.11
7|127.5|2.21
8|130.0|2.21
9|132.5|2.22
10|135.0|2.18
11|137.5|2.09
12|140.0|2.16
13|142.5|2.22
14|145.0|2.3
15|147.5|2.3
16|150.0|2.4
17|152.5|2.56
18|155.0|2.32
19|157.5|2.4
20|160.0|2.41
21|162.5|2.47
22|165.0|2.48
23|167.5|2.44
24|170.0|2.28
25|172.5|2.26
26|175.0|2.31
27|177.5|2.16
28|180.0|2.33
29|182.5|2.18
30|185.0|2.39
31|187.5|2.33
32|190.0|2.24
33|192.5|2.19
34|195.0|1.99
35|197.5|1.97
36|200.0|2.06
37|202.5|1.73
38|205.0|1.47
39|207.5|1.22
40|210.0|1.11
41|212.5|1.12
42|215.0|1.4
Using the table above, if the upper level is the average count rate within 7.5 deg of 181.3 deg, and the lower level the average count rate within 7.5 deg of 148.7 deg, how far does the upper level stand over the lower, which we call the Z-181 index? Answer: -0.1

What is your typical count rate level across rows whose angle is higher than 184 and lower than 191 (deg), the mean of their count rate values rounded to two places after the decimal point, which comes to 2.32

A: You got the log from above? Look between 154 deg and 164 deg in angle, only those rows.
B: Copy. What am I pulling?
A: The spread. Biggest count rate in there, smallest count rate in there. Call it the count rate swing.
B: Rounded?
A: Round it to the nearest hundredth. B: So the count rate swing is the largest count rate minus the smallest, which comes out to 0.15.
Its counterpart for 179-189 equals 0.21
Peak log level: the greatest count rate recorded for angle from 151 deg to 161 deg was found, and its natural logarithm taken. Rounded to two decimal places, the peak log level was 0.94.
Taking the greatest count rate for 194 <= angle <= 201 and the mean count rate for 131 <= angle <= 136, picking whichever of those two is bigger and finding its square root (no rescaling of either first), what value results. 1.48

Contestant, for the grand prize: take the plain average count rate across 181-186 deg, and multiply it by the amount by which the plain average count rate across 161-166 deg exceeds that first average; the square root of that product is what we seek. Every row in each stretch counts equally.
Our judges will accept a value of 0.66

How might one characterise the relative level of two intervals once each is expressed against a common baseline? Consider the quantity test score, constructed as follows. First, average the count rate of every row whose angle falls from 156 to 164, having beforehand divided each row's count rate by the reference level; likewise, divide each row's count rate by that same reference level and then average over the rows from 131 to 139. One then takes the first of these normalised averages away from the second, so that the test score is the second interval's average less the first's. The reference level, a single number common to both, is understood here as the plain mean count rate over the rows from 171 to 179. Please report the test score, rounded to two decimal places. -0.12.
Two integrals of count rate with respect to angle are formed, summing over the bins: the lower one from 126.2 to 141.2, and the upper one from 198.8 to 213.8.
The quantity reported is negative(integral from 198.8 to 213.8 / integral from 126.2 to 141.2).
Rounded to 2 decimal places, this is -0.67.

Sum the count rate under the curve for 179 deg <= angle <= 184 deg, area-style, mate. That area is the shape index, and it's 11.3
